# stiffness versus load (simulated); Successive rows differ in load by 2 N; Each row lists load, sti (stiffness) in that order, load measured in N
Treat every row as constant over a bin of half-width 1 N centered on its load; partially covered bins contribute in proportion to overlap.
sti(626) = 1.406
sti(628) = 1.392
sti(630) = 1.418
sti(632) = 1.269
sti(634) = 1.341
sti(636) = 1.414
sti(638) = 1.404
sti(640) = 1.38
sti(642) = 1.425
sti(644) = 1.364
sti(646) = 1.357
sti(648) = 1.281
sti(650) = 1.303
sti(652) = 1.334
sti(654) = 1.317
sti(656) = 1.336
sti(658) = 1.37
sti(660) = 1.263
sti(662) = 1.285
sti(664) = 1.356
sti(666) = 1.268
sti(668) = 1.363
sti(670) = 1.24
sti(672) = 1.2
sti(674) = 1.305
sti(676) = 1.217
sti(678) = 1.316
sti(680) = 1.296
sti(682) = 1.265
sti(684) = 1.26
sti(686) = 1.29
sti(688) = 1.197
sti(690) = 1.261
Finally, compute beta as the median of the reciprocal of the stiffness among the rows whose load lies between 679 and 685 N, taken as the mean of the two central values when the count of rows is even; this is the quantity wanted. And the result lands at 0.79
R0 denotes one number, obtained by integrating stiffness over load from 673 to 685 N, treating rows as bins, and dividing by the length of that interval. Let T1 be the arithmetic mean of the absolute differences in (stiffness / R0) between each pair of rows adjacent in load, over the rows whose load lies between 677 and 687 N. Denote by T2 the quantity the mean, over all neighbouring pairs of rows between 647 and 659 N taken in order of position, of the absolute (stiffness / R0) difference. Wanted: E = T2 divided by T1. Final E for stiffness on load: 1.1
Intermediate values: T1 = 0.02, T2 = 0.019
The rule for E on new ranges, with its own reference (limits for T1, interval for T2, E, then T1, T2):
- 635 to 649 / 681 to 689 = 1.1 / 0.03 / 0.033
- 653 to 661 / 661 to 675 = 1.6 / 0.04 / 0.068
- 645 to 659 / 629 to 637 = 3.0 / 0.03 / 0.077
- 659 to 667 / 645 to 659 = 0.5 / 0.05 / 0.026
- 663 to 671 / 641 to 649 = 0.5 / 0.08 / 0.038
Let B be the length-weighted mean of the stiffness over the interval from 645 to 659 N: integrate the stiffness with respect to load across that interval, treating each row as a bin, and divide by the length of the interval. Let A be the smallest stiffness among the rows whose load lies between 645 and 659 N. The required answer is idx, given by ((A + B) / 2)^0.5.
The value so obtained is 1.14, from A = 1.281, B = 1.33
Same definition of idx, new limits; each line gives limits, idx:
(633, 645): 1.17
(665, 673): 1.11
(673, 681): 1.12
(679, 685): 1.13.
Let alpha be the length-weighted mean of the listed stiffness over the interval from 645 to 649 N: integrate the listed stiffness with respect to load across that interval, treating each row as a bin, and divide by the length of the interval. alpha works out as 1.32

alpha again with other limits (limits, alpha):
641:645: 1.39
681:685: 1.26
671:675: 1.25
